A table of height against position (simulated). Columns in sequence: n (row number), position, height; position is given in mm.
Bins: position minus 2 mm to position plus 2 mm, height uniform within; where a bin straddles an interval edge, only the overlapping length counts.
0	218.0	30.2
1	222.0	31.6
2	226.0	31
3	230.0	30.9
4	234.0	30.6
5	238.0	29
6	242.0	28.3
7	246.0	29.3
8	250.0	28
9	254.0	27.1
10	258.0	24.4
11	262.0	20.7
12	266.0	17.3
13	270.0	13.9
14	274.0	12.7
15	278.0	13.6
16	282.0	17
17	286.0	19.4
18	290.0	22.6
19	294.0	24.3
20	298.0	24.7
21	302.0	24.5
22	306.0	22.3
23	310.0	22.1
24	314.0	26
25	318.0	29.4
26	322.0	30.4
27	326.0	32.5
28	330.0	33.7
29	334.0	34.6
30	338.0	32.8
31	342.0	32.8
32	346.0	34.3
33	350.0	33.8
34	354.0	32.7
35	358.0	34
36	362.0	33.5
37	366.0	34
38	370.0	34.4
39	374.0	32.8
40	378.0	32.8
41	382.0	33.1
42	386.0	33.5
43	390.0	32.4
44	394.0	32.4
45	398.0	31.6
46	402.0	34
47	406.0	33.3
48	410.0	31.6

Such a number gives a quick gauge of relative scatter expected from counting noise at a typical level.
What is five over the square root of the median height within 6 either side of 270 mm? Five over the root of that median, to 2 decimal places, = 1.34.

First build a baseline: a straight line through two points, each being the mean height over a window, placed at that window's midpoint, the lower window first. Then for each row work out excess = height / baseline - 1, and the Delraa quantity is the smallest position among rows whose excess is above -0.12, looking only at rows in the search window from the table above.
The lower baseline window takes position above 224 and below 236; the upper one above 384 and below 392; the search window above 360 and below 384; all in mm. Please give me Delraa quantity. 362.0 mm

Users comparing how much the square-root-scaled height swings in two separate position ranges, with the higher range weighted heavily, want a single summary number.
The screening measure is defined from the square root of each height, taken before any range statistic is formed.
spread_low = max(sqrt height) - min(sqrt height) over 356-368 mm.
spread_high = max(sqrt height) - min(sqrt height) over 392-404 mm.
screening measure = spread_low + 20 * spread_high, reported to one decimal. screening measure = 4.2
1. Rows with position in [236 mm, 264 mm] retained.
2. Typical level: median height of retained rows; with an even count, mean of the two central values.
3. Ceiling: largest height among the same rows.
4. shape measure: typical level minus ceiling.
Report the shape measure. -1.3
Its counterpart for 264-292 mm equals -5.6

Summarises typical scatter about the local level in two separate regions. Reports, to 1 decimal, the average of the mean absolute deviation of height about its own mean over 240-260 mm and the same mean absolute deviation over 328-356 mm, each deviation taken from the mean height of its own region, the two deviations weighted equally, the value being 1.0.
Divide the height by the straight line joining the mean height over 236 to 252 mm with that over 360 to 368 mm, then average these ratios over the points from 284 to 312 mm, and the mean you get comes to 0.74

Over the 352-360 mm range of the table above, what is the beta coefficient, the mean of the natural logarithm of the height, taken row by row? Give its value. 3.51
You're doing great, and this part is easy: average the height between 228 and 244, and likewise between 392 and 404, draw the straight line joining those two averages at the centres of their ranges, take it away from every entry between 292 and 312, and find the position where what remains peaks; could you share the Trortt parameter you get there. 298.0 mm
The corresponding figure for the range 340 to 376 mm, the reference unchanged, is 346.0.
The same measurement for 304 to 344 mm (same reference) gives 334.0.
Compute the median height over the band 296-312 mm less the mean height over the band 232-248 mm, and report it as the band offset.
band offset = -6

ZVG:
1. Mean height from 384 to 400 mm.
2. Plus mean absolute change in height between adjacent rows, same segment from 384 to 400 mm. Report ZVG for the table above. 33.1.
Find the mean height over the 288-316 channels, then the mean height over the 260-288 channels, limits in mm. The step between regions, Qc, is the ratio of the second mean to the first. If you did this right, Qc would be 0.7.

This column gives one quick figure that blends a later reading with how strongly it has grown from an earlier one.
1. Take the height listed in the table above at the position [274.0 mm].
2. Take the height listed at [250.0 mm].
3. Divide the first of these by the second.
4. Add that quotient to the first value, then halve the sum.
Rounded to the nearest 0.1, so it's 6.6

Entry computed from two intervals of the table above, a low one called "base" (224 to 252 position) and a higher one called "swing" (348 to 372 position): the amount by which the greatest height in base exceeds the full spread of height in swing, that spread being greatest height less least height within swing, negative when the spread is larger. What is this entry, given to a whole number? 29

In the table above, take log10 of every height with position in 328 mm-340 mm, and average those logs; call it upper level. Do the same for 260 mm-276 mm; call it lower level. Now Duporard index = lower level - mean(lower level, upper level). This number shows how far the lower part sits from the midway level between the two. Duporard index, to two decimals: -0.16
